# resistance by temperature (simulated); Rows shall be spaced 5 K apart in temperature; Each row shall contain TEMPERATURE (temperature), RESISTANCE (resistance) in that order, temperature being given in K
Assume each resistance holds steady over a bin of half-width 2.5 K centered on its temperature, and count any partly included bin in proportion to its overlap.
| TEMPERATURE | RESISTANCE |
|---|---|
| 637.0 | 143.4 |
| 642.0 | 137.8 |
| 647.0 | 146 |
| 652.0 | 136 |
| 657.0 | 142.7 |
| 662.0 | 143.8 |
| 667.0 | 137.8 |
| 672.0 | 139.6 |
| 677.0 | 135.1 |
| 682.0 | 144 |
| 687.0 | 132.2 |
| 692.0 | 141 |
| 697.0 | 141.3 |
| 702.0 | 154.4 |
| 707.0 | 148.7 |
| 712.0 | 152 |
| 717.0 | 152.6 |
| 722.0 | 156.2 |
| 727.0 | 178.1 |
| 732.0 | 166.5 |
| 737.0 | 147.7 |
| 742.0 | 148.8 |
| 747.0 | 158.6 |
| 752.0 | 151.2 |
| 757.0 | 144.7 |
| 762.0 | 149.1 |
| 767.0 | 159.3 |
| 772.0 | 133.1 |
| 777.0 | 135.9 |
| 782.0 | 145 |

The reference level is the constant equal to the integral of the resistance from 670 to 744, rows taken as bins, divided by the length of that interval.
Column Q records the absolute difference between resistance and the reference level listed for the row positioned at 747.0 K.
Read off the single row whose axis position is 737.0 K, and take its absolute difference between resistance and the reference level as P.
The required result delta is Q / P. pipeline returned 5.89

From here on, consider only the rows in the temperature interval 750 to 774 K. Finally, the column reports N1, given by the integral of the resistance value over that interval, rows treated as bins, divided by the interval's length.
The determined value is 148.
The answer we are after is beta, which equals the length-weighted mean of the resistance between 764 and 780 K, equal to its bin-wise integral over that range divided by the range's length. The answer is 143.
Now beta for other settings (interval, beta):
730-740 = 156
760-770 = 153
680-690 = 138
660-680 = 139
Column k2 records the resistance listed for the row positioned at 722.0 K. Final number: 156.2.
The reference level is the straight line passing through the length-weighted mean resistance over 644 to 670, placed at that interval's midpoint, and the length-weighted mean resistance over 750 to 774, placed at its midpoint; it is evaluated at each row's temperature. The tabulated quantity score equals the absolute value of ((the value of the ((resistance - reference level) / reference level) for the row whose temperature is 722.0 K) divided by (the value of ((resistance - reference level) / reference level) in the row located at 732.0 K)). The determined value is 0.5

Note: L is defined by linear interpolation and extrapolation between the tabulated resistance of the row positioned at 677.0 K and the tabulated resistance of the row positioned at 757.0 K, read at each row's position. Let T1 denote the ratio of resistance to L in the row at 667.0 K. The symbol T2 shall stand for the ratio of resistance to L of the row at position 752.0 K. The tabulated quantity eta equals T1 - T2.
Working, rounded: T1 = 1.03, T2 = 1.05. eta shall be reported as -0.02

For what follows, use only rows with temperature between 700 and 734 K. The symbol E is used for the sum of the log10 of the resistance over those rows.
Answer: 15.4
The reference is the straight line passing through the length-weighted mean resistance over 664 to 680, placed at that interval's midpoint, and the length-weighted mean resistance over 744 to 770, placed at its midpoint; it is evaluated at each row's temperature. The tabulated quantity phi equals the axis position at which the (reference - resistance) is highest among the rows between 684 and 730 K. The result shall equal 687.0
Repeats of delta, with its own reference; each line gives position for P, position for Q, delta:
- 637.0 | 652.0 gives 2.26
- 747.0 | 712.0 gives 0.29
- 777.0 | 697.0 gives 0.60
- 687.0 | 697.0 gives 0.47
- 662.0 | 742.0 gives 0.09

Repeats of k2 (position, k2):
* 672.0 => 139.6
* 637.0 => 143.4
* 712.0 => 152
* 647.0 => 146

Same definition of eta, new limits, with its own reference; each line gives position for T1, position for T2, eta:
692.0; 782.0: 0.05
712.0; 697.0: 0.06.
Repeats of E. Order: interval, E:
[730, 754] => 10.9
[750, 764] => 6.5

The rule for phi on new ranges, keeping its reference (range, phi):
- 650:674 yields 667.0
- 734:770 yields 757.0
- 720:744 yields 737.0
